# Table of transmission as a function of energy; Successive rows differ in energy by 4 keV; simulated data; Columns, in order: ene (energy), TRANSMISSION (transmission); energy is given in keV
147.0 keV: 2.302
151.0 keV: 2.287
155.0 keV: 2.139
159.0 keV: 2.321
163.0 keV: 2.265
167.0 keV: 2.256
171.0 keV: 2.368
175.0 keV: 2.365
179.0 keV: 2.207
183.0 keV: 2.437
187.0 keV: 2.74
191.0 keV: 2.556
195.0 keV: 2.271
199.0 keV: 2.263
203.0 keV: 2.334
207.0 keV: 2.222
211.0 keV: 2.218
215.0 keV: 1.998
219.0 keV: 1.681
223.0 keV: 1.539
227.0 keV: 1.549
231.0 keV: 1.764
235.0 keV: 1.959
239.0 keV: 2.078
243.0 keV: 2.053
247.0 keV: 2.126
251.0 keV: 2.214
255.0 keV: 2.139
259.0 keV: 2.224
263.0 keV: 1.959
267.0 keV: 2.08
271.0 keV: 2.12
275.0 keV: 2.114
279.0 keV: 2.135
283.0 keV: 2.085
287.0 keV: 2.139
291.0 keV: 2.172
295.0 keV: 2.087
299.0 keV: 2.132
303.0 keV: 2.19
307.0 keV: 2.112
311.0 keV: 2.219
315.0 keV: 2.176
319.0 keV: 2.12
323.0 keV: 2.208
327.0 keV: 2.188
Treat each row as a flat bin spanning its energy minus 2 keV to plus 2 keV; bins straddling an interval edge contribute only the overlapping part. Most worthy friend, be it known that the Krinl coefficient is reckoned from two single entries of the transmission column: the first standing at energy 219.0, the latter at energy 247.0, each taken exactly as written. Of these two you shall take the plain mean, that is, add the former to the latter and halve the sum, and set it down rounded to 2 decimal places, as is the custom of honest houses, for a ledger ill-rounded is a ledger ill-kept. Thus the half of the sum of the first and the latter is 1.90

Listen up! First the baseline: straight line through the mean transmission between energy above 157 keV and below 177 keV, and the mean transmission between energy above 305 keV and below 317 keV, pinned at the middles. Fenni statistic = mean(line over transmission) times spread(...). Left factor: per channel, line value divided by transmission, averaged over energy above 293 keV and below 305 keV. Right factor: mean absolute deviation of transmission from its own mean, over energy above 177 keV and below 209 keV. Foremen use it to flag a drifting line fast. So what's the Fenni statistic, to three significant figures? 0.152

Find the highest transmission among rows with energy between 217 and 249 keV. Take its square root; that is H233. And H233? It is 1.458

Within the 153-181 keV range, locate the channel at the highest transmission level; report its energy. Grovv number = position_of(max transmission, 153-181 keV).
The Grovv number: 171.0 keV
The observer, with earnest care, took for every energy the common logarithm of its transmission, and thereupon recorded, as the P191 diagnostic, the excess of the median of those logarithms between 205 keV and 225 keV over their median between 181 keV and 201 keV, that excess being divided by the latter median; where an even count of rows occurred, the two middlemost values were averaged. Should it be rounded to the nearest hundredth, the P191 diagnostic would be -0.22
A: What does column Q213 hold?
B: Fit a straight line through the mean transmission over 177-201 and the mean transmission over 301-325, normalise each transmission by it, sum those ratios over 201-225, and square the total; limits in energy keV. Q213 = 26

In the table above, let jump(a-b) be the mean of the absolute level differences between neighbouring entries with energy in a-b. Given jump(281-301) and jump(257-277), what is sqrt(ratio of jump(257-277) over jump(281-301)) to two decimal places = 1.41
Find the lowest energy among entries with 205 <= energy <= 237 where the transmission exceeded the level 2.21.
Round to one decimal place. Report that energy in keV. 207.0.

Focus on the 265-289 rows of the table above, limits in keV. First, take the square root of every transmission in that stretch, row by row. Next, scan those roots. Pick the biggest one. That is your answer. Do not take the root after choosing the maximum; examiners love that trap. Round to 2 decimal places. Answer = 1.46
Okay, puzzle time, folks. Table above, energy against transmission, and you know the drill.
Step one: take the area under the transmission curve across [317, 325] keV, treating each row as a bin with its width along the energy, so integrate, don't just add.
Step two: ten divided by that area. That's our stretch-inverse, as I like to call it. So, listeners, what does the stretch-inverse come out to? 0.58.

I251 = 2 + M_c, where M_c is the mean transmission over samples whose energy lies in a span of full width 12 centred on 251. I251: 4.16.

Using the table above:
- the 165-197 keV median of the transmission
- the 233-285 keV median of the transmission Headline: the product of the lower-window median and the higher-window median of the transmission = 5.0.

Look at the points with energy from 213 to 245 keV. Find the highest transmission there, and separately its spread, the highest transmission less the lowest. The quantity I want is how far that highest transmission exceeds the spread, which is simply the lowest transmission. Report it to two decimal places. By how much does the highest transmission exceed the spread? 1.54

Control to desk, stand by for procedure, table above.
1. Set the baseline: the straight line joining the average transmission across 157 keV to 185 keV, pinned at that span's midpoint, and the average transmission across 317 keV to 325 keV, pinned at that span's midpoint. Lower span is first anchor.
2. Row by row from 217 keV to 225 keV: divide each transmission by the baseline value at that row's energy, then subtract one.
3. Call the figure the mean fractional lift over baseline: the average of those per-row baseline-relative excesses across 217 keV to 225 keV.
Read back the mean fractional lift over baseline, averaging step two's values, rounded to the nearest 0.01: -0.29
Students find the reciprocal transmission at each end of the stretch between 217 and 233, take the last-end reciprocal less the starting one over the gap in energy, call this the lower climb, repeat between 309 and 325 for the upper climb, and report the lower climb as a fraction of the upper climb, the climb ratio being -12.5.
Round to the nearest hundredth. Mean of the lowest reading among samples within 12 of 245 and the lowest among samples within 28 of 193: 1.82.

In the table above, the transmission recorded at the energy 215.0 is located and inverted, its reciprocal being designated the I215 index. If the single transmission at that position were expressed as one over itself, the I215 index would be 0.501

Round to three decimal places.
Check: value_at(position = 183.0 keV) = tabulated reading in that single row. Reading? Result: 2.437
